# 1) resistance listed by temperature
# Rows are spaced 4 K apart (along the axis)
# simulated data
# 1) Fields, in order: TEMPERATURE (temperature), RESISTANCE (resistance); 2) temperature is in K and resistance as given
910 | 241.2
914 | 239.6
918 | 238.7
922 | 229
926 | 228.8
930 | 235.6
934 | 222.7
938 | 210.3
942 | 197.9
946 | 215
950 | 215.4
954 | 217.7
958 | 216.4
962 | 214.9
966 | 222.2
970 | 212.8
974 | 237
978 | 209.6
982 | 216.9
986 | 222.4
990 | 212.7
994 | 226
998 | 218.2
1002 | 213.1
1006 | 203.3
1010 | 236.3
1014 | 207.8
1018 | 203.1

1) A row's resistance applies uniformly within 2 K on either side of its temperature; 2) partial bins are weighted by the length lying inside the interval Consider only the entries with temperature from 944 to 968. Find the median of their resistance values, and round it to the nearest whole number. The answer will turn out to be 216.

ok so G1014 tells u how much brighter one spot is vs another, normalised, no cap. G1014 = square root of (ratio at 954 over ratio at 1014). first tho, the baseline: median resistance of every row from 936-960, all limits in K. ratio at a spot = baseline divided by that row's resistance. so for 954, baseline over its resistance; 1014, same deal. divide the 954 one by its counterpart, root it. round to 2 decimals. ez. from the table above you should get 0.98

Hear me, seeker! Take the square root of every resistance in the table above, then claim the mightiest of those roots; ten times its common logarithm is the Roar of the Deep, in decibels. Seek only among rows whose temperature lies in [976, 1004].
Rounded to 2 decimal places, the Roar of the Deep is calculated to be 11.77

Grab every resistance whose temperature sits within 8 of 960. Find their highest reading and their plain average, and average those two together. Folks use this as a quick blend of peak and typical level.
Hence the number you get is 220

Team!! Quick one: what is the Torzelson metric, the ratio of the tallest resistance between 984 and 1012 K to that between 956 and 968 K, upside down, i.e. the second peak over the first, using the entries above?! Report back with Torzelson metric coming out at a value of 0.94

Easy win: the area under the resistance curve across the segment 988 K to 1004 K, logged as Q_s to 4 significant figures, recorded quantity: 3480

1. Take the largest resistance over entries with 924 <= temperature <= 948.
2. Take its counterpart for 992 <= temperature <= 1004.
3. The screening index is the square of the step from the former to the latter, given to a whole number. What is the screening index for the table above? 92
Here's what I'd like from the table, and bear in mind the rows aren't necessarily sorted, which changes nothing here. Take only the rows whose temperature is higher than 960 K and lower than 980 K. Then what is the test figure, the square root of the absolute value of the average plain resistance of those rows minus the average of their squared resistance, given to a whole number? 219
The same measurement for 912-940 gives 229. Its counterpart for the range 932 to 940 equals 216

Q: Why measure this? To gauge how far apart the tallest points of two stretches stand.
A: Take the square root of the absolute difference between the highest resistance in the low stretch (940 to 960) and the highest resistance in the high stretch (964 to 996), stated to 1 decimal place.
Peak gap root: 4.4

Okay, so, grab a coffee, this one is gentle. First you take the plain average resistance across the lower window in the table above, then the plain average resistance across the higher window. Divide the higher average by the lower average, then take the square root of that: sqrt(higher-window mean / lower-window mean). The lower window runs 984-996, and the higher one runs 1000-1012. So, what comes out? 0.99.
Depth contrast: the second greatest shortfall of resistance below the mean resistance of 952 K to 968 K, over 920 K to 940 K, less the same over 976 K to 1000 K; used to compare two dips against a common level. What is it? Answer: -10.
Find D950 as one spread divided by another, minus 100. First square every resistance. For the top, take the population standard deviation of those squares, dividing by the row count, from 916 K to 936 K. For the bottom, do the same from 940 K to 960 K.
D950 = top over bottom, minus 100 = -99.1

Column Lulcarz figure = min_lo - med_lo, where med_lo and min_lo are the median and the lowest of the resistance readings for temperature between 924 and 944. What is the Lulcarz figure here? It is -25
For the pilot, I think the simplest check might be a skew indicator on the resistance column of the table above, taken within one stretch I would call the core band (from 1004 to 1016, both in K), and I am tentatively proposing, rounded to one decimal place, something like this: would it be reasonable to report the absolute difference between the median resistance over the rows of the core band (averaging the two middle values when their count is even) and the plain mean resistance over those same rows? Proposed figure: 8.0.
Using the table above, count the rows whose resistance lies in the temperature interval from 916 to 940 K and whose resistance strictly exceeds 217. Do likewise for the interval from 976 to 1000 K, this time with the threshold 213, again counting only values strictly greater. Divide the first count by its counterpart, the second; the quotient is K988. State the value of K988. 1.25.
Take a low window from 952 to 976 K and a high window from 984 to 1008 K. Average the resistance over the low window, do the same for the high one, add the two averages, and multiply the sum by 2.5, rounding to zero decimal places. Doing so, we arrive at 1090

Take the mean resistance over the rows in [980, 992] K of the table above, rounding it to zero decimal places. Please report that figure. 217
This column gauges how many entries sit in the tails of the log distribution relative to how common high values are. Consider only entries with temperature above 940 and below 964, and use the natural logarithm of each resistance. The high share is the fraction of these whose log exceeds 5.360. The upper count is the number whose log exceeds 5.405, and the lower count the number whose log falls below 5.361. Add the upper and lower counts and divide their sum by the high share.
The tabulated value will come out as 1.2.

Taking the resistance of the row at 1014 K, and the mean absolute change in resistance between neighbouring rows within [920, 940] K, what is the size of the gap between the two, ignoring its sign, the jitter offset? 200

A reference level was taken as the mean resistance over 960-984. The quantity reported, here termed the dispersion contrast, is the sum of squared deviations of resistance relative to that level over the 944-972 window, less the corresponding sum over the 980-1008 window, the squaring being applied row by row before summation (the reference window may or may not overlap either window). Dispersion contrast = -283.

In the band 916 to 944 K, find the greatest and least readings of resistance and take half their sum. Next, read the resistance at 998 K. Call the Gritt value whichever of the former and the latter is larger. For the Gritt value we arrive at 218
